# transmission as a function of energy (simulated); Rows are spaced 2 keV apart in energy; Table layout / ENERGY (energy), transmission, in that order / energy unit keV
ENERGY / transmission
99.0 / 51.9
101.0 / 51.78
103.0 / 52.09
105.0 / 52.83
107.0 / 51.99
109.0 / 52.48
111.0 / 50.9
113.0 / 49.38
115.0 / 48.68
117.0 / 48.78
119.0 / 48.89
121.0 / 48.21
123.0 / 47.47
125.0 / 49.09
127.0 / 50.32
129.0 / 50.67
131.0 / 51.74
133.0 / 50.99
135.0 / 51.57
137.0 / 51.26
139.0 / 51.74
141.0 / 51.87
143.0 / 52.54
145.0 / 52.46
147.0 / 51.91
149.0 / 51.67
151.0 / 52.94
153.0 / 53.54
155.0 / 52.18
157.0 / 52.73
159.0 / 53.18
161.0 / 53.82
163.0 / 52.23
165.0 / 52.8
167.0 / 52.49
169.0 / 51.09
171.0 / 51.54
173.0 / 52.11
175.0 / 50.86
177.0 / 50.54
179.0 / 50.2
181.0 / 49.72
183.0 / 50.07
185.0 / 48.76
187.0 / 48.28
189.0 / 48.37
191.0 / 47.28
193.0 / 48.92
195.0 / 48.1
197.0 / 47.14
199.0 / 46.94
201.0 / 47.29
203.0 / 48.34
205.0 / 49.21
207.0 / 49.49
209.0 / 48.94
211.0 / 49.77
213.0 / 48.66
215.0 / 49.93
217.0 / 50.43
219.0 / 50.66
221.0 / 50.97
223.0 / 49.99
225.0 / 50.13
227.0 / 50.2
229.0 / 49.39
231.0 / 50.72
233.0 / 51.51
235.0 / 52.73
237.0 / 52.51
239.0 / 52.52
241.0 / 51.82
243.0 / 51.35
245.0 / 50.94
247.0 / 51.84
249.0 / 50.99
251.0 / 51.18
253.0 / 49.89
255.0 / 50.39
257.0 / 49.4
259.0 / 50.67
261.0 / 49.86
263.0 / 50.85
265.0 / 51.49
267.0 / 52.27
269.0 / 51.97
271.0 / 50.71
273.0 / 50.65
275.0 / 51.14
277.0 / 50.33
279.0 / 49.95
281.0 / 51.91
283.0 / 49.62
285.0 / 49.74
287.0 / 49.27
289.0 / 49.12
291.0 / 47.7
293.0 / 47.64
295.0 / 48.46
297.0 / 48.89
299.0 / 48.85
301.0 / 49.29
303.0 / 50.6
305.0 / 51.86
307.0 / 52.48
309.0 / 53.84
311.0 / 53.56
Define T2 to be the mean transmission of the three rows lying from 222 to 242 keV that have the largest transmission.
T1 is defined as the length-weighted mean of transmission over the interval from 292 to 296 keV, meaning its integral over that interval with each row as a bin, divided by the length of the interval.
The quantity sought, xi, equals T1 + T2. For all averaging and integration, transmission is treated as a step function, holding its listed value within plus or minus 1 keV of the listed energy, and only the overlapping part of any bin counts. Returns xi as 101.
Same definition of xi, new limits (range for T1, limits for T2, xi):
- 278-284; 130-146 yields 103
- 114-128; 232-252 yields 101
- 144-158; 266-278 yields 104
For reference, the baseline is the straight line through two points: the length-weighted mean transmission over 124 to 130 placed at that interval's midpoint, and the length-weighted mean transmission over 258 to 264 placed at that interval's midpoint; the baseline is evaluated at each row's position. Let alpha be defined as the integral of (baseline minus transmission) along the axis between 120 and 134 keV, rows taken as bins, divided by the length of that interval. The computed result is 0.2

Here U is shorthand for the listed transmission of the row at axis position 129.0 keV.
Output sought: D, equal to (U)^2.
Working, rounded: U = 50.67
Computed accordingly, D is 2567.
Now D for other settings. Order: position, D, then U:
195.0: 2314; 48.1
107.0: 2703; 51.99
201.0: 2236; 47.29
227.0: 2520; 50.2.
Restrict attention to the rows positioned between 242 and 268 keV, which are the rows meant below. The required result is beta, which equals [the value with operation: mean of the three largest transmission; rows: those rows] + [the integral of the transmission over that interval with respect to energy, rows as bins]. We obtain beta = 1374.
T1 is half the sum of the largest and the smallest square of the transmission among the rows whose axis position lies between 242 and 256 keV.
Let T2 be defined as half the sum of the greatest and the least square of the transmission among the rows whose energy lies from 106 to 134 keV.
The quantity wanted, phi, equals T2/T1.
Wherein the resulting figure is 0.97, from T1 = 2588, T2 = 2504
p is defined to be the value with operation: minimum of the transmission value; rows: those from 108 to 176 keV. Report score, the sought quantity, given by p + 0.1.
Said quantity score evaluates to 47.6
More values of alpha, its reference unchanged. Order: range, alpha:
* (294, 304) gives 1.4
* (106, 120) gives -0.2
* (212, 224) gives 0.2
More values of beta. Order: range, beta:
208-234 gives 1354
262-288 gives 1372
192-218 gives 1316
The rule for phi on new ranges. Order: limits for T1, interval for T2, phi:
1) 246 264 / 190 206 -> 0.90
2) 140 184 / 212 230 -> 0.92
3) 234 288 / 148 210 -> 0.98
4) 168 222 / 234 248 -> 1.09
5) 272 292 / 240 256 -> 1.04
